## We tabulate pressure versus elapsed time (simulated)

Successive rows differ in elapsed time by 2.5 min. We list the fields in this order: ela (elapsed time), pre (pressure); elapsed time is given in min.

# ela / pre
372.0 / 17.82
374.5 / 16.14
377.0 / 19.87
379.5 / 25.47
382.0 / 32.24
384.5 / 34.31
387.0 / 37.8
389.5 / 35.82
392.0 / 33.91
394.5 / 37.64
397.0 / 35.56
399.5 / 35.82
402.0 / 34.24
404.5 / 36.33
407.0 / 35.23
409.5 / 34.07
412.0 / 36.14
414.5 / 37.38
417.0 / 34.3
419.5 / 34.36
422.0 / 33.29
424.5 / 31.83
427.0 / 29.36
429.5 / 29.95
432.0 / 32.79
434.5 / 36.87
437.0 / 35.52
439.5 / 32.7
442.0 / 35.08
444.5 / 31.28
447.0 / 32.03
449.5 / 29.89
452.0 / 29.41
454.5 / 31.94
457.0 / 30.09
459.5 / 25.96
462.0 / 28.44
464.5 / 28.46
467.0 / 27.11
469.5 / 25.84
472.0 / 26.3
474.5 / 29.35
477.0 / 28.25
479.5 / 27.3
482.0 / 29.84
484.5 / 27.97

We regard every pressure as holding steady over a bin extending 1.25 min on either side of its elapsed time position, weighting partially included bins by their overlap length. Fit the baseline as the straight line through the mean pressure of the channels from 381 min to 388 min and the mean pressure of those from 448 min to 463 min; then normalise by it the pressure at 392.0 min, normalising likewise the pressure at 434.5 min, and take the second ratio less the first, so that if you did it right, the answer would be 0.20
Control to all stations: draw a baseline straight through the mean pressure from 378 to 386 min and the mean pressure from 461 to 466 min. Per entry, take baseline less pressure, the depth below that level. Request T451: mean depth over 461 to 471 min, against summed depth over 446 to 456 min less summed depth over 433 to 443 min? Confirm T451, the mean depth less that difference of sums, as -15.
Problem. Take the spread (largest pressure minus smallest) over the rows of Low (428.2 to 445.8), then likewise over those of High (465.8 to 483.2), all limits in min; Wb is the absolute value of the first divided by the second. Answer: 1.73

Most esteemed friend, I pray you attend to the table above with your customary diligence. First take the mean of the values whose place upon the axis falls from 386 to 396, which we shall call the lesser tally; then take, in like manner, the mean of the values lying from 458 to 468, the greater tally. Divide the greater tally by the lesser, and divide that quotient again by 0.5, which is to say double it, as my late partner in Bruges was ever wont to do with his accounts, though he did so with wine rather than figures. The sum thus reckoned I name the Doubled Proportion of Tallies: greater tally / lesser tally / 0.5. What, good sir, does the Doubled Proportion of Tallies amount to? 1.52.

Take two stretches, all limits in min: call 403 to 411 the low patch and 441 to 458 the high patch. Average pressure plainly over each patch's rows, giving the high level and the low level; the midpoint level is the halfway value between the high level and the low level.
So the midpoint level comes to 33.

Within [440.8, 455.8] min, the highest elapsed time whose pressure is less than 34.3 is 454.5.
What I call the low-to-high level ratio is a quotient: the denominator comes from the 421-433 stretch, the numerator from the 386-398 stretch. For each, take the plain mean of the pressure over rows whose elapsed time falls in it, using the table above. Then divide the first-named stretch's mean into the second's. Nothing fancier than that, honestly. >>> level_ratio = 1.15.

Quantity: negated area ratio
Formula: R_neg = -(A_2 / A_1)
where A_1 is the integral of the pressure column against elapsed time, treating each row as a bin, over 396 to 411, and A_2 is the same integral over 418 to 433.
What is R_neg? -0.91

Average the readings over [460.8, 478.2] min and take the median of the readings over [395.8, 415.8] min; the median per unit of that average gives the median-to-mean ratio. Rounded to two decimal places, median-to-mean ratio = 1.29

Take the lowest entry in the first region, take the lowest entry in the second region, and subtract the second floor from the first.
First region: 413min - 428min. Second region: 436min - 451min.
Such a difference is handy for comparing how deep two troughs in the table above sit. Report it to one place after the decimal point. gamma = -0.5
